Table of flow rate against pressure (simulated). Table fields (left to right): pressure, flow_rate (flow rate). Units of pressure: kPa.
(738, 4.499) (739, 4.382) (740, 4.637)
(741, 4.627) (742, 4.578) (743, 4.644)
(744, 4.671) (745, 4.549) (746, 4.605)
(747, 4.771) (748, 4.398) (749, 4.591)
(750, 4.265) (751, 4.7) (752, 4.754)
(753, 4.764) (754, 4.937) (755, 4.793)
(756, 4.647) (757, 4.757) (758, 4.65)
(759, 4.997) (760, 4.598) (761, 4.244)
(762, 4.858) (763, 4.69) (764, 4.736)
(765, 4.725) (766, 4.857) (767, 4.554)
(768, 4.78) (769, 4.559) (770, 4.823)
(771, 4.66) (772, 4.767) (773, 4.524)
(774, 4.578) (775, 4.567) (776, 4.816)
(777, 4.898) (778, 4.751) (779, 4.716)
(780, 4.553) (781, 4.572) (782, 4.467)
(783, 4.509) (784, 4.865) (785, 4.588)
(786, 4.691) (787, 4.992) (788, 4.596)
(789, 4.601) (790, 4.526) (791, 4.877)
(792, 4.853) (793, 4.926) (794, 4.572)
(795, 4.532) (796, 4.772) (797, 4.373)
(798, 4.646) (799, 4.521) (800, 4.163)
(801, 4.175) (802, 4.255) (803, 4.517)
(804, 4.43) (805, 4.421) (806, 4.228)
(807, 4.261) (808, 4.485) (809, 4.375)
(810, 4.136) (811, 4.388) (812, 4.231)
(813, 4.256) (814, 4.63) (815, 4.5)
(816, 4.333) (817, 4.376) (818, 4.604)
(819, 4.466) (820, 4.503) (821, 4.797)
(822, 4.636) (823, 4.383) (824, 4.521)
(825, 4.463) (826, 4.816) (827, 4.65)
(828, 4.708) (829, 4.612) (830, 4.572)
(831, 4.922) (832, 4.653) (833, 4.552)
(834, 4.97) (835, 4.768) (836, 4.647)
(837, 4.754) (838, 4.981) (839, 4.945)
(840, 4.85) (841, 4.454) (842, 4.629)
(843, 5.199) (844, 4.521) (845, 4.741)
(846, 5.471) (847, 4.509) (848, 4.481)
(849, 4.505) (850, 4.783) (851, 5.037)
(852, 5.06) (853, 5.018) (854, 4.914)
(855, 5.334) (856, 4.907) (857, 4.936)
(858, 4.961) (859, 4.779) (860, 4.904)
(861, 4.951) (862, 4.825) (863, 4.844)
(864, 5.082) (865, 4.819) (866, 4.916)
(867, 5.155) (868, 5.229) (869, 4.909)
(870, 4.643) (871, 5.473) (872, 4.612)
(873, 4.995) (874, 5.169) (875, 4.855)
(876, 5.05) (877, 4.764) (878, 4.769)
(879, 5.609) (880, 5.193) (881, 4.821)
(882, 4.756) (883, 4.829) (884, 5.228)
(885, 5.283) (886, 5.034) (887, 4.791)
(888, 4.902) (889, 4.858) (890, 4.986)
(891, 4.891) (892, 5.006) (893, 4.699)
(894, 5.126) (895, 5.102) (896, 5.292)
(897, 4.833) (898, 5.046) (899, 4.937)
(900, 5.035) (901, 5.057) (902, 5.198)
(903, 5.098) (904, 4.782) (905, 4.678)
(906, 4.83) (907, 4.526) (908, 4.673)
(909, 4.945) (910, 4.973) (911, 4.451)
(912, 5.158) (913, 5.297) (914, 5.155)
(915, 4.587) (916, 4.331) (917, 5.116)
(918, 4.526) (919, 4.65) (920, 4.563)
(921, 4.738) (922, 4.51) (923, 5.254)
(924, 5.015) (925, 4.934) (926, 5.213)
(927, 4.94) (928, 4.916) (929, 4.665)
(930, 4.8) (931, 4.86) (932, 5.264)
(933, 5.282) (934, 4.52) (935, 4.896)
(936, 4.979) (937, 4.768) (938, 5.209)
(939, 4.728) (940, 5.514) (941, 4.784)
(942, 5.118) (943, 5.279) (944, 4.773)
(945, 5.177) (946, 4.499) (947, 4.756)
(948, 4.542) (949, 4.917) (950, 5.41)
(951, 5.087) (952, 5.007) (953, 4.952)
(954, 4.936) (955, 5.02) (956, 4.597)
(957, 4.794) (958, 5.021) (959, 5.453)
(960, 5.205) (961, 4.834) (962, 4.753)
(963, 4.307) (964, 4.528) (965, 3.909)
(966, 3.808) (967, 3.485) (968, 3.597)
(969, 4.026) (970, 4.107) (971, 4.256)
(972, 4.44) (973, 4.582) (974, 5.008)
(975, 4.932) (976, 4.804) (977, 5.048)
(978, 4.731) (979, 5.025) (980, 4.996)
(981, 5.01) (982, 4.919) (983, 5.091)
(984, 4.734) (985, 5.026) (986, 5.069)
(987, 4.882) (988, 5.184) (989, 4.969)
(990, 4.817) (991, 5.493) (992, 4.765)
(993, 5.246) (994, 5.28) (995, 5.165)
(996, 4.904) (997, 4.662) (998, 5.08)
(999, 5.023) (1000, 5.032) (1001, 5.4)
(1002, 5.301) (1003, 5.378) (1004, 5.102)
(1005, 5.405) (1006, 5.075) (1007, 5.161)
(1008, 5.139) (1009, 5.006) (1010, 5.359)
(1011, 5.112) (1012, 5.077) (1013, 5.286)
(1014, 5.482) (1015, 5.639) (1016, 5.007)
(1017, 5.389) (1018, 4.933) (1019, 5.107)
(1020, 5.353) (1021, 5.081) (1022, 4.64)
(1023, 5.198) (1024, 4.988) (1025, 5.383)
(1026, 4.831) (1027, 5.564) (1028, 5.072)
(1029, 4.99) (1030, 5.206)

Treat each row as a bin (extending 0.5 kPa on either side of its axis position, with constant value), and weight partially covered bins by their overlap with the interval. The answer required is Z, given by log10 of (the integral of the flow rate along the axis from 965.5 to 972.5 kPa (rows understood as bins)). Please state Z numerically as 1.44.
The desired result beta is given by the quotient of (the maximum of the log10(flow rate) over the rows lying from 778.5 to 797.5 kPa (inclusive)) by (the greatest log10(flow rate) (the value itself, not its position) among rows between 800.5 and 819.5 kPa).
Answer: 1.049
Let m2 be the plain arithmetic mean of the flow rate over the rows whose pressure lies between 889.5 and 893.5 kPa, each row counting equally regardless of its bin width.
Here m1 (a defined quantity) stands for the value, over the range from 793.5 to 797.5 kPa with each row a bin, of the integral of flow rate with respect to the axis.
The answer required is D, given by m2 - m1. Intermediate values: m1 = 18.2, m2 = 4.90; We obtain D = -13.4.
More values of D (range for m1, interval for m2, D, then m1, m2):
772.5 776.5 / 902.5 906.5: -13.6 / 18.5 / 4.85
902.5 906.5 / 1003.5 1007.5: -14.2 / 19.4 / 5.19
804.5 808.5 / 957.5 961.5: -12.3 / 17.4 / 5.13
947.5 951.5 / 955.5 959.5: -15.0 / 20.0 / 4.97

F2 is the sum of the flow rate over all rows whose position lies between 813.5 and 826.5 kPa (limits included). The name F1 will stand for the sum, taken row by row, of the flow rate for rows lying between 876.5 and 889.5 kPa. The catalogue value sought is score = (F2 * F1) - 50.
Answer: 3777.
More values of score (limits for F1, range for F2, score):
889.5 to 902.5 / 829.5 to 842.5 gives 3973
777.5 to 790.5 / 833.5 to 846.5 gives 3753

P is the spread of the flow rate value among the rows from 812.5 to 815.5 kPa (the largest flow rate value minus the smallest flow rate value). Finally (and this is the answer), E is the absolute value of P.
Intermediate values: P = 0.37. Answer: 0.37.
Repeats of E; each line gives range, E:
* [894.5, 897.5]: 0.46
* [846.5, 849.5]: 0.03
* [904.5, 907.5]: 0.30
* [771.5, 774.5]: 0.24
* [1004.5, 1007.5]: 0.33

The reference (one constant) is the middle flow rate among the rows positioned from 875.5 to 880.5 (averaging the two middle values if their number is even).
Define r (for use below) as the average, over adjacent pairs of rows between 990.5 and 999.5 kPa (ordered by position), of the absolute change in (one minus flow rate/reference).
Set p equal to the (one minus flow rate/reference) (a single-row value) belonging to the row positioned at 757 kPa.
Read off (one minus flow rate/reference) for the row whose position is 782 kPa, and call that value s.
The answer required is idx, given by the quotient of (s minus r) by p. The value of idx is 1.0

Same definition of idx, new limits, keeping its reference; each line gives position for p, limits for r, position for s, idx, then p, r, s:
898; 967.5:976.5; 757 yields 22.8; 0.00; 0.040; 0.058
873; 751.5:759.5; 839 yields -0.8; 0.01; 0.029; 0.021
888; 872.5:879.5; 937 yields -0.1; 0.03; 0.060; 0.056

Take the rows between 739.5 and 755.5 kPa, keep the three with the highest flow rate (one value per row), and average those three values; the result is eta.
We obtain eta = 4.8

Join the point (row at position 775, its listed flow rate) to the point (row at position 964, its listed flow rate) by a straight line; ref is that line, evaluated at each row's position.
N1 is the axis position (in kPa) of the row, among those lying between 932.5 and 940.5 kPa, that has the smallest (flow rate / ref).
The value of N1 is 934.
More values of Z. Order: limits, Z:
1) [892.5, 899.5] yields 1.54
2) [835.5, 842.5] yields 1.52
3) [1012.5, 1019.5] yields 1.57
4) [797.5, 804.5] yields 1.49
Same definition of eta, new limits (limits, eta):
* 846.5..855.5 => 5.1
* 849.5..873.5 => 5.3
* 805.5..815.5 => 4.5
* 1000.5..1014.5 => 5.4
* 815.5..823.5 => 4.7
